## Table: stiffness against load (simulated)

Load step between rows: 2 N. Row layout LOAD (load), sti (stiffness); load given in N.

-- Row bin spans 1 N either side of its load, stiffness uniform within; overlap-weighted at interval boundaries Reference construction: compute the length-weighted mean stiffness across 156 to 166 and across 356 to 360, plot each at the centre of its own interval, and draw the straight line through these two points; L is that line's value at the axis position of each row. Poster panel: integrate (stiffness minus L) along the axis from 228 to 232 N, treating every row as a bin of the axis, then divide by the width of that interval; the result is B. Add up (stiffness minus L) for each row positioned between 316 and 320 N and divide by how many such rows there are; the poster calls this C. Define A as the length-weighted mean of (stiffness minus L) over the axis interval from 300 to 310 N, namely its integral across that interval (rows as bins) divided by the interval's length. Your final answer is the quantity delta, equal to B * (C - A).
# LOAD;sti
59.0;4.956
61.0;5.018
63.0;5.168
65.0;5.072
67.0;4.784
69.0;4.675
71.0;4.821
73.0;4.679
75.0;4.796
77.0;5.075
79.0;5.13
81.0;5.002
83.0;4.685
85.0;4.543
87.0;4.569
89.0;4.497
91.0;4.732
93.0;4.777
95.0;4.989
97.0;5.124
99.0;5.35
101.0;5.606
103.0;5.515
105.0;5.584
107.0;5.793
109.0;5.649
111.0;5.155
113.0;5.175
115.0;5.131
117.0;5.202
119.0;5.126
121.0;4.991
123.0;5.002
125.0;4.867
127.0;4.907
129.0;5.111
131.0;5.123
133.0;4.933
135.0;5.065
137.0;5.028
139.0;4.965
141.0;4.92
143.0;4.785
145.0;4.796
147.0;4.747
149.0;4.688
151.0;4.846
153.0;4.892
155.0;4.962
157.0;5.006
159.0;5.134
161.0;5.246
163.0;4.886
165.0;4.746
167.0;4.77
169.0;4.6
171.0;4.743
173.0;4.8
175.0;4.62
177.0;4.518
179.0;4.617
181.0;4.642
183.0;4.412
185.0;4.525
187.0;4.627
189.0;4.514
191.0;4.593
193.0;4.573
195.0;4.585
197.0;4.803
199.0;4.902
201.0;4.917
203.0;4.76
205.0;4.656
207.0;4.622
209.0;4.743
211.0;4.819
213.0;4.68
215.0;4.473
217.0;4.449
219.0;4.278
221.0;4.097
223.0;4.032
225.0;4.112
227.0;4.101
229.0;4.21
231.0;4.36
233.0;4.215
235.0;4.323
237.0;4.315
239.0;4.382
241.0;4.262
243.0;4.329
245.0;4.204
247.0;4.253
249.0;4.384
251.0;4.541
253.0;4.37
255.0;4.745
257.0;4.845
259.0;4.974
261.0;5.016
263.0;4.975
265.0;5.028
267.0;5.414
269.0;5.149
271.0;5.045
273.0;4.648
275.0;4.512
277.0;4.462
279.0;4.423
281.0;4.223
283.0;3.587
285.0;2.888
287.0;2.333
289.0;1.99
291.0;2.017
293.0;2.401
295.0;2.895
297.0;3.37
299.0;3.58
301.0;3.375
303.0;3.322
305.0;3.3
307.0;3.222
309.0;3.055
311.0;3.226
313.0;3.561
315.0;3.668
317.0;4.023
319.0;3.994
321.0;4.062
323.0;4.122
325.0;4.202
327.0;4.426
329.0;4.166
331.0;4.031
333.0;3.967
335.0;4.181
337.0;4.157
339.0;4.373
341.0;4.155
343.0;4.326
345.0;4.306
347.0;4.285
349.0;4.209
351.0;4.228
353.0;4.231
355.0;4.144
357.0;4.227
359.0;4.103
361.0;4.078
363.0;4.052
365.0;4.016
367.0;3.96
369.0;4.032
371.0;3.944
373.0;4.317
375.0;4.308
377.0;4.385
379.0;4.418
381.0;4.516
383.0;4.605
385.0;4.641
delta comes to -0.3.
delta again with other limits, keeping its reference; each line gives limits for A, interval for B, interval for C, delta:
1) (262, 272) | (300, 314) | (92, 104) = 0.7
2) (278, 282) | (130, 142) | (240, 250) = 0.0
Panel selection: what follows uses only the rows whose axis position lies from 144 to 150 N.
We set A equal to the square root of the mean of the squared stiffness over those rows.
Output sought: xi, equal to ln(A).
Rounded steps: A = 4.74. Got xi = 1.56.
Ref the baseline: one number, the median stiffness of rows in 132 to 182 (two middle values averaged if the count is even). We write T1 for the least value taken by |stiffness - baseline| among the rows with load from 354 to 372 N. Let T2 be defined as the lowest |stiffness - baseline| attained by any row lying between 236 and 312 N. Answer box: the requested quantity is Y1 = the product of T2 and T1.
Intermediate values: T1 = 0.57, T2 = 0.045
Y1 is 0.026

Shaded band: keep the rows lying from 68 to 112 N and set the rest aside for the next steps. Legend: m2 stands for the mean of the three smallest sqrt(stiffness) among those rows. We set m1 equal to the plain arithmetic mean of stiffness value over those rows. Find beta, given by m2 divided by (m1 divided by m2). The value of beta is 0.90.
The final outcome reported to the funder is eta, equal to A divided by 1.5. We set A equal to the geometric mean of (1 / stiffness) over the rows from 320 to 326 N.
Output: 0.161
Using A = 0.242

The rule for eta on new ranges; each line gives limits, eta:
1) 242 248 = 0.156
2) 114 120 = 0.129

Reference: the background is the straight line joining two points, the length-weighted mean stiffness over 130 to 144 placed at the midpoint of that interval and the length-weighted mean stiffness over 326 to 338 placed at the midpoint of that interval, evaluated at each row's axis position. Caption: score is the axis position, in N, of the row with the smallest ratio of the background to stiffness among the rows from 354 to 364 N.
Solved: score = 357.0 N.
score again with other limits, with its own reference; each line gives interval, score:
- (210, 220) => 211.0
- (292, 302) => 299.0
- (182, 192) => 187.0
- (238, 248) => 239.0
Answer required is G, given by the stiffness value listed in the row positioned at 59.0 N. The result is 4.956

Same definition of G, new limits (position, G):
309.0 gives 3.055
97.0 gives 5.124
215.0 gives 4.473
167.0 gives 4.77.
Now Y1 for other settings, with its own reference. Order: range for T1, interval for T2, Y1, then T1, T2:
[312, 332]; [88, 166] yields 0.001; 0.37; 0.004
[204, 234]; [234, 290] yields 0.001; 0.02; 0.045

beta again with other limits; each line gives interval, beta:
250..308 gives 0.53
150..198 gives 0.95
